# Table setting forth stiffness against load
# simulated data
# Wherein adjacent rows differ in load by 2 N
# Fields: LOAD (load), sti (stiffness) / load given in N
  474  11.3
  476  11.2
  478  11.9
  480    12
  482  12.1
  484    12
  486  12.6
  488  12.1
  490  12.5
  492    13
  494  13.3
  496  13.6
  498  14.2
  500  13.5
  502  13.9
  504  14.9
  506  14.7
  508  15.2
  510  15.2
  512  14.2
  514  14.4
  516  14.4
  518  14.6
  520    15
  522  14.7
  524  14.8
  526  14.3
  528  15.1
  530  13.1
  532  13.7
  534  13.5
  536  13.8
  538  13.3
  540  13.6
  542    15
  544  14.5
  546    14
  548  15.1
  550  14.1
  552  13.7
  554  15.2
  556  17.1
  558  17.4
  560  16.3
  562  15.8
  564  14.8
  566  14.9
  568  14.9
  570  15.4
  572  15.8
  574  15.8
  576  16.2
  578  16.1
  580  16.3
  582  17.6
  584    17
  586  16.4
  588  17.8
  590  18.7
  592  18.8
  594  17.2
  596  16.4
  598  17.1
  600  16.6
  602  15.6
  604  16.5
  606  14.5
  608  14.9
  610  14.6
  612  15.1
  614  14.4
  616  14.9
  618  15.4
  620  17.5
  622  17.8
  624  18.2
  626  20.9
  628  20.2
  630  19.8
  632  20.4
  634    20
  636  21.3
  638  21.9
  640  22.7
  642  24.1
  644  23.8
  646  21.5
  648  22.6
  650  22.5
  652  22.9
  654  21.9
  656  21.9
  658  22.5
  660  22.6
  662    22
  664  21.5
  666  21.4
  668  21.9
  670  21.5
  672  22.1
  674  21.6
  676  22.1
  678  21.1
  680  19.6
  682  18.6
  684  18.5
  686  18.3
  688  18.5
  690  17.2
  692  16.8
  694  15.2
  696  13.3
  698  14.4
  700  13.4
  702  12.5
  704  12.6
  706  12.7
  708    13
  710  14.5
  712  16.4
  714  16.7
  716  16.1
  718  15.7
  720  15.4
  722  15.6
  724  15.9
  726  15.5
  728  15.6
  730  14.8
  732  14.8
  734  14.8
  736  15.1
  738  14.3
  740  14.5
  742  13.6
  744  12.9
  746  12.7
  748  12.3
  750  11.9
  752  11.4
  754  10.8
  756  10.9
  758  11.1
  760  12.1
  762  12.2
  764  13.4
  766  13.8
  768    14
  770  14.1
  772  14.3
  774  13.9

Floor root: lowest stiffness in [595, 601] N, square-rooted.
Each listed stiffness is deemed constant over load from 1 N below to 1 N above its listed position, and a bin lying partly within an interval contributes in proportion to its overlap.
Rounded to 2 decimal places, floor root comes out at 4.05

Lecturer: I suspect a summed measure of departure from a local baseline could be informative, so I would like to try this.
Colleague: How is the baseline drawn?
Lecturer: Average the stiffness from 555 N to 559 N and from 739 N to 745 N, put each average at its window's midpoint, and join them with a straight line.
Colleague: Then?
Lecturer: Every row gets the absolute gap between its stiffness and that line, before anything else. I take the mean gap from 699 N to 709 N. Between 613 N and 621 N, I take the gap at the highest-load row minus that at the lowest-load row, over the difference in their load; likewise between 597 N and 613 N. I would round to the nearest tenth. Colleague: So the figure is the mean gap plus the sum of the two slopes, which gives 1.5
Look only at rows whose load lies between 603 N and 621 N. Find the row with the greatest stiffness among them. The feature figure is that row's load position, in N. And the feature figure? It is 620 N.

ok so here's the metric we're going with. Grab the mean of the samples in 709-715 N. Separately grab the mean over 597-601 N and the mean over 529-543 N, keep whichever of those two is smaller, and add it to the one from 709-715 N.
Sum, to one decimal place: 29.6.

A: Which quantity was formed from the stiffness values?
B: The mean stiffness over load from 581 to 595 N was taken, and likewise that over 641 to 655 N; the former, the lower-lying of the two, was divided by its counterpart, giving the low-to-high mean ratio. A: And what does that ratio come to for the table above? 0.78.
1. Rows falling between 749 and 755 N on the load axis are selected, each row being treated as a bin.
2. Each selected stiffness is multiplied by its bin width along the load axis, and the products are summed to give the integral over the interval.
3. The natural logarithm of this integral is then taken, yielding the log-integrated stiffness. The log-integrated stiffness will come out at 4.22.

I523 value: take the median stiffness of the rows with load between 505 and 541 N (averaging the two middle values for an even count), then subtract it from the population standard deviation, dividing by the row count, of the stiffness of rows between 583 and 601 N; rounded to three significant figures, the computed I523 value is -13.5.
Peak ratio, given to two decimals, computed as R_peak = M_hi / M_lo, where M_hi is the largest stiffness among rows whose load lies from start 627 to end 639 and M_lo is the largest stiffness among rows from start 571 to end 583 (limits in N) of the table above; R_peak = 1.24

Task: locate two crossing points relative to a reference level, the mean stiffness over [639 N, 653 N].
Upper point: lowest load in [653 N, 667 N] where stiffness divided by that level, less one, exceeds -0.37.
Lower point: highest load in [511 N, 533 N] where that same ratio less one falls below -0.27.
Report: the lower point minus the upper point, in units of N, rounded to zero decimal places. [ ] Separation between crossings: -122 N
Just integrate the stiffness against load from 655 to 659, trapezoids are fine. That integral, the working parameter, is 89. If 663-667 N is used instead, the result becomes 86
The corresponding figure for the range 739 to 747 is 107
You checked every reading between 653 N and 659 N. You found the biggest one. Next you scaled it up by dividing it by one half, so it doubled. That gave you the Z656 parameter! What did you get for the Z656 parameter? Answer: 45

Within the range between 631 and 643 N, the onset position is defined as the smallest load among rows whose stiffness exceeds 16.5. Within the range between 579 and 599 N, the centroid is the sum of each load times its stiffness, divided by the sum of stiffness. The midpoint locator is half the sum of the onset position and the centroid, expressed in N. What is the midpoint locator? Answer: 610.5 N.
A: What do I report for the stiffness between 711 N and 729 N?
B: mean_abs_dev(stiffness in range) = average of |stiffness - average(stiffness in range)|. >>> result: 0.35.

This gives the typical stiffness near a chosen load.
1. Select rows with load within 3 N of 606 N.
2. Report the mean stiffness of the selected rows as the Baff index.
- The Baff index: 15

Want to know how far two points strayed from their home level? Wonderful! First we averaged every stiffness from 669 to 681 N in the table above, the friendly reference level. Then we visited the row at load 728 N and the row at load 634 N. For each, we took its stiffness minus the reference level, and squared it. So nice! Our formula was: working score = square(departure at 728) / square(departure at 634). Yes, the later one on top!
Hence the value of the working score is 18.5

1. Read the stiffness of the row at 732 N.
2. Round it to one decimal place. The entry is 14.8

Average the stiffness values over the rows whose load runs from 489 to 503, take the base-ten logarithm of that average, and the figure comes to 1.13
